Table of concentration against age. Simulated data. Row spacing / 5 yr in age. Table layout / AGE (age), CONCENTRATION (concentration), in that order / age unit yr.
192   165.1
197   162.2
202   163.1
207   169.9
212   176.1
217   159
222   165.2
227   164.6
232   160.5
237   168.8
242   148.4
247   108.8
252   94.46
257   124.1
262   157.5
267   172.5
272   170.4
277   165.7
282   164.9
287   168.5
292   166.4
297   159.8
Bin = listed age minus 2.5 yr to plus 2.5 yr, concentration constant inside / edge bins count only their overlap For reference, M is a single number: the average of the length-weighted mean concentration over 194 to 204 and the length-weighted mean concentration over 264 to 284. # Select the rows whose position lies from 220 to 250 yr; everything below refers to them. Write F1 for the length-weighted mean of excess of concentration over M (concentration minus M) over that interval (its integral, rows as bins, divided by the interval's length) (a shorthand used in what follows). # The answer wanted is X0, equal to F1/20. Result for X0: -0.7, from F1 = -14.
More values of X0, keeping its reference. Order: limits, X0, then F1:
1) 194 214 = 0.1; 2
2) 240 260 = -2.3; -46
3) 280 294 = 0.1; 1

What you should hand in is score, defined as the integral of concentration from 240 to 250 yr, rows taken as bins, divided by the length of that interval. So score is 126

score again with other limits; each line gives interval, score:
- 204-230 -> 167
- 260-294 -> 167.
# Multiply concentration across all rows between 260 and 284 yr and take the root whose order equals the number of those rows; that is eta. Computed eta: 166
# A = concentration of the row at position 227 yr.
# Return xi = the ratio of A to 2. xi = 82.3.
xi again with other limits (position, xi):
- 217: 79.5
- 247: 54.4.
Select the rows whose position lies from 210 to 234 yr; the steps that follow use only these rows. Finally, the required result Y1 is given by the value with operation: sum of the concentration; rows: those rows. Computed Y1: 825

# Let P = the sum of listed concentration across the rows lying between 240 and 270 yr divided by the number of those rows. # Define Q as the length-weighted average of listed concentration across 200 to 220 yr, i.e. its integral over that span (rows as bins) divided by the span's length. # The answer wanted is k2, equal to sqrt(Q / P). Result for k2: 1.12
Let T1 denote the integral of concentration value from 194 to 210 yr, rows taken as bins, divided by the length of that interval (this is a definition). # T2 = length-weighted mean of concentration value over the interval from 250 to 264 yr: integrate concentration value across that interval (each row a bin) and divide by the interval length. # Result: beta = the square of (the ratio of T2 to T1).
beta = 0.6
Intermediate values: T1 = 165.4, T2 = 125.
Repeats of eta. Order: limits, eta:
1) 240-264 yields 124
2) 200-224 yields 167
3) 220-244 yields 161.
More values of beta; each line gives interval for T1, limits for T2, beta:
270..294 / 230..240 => 1.0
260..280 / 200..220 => 1.0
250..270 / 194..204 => 1.4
